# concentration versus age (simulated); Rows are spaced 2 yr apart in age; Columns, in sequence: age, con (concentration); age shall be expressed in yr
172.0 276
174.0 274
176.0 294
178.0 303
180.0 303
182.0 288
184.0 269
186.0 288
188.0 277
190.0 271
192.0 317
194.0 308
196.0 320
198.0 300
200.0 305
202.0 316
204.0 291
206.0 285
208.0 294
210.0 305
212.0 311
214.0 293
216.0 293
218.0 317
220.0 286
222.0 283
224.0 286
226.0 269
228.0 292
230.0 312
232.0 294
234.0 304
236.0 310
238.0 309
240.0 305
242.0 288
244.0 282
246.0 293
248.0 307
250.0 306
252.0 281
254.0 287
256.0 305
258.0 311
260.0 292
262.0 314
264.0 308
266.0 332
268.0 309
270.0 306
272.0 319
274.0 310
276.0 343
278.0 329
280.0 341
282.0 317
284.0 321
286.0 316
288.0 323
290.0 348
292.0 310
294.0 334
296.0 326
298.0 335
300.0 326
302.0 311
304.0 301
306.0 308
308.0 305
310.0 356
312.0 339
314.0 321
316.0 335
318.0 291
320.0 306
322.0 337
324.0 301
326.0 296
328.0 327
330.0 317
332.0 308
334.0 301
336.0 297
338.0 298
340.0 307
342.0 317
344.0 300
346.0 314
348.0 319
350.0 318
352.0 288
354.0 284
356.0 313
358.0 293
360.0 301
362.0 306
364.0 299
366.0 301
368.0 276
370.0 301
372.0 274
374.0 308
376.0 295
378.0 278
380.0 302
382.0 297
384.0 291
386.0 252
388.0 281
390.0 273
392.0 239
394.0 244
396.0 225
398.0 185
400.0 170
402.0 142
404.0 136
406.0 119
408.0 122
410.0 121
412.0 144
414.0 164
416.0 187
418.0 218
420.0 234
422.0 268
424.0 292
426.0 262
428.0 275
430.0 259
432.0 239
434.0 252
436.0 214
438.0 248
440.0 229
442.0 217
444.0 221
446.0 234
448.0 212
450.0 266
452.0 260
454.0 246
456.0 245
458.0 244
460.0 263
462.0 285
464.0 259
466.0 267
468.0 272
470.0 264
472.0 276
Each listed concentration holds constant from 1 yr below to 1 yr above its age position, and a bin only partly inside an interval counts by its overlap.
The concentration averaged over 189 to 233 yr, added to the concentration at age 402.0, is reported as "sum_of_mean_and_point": 440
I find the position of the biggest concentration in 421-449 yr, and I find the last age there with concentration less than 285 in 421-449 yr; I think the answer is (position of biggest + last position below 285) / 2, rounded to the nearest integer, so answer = 436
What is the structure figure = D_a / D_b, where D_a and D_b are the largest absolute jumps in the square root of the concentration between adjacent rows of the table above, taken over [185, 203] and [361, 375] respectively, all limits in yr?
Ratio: 1.3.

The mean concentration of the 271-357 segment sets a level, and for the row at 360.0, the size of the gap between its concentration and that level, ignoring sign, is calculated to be 16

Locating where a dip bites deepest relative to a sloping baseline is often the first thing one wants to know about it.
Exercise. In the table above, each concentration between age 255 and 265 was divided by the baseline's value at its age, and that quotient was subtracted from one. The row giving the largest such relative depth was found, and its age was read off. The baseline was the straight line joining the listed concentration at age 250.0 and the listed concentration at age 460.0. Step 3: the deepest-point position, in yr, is 260.0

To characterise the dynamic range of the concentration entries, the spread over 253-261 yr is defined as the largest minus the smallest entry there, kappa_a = 24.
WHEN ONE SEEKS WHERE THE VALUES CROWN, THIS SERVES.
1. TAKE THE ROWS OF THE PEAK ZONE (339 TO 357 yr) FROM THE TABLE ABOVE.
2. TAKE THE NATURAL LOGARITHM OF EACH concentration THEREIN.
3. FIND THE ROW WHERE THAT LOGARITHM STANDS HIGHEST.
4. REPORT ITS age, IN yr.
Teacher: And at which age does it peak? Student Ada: 348.0 yr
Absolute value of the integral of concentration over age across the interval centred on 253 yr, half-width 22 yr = 13344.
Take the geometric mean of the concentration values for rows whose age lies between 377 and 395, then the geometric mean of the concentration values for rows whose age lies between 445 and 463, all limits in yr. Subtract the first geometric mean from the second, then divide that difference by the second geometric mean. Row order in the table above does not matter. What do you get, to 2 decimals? -0.09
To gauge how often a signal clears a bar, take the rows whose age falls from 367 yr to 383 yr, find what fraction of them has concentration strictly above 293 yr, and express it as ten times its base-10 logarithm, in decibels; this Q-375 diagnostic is -2.0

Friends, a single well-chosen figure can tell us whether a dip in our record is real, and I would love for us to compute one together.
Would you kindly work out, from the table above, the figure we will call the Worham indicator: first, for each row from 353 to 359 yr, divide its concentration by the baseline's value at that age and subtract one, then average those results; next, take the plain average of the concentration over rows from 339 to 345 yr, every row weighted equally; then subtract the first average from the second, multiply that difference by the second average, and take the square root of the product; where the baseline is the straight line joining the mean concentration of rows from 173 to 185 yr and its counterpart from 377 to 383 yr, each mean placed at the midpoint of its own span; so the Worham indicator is 308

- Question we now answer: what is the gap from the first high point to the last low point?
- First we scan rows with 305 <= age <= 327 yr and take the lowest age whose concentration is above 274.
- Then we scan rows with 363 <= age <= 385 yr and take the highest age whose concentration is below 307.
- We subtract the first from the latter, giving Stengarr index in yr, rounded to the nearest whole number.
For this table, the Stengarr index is 78 yr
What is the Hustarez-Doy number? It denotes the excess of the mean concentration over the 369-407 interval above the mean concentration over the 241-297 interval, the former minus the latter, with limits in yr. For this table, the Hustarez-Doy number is -70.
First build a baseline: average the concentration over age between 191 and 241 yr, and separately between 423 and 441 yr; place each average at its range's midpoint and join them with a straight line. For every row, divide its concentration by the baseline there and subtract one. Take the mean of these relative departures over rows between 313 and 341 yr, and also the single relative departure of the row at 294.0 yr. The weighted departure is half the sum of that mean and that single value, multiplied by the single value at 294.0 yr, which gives 0.028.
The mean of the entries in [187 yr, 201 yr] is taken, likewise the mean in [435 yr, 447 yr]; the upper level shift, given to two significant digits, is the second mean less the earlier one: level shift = -73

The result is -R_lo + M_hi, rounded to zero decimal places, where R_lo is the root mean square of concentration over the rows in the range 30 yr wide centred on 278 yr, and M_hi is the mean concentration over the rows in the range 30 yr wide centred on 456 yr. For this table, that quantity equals -72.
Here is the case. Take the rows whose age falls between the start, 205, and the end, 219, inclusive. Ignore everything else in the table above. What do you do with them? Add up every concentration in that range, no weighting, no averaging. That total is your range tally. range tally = 2098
